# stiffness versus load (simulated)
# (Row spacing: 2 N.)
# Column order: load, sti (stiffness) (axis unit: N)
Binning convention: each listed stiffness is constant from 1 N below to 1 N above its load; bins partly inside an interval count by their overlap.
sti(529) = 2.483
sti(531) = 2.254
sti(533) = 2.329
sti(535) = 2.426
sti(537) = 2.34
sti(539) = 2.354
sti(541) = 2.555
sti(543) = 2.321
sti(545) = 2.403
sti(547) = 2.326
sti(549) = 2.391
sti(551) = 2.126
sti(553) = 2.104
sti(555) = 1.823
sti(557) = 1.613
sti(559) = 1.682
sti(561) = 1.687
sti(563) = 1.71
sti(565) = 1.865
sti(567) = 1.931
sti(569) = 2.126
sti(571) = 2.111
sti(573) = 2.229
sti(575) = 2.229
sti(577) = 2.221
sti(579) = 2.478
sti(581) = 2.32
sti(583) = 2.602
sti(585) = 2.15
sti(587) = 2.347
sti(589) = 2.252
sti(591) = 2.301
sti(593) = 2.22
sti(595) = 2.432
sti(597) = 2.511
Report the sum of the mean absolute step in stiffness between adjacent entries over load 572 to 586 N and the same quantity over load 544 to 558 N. 0.35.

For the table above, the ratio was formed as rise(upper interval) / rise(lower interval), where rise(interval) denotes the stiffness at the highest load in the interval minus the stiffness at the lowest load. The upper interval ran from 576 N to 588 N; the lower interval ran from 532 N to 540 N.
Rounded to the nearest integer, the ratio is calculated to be 5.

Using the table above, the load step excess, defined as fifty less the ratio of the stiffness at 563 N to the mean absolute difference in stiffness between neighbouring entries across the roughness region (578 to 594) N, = 40.9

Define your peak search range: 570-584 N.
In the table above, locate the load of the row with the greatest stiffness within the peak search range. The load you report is 583 N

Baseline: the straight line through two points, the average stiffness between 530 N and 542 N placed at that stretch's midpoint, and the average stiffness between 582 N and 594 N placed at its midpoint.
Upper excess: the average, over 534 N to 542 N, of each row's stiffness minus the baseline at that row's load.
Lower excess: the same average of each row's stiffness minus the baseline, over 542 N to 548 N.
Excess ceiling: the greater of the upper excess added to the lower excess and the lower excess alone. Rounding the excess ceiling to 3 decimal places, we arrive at 0.030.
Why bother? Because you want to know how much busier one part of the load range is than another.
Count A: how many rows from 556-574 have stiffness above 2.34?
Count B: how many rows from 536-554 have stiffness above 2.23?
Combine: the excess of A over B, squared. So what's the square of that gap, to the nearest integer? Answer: 49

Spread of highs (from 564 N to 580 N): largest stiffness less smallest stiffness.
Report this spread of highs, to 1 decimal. 0.6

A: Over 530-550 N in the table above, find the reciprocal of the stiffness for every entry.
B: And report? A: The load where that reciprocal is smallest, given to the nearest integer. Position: 541 N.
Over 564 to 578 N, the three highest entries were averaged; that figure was 2.23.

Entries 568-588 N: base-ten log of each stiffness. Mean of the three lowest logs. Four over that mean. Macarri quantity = 12.2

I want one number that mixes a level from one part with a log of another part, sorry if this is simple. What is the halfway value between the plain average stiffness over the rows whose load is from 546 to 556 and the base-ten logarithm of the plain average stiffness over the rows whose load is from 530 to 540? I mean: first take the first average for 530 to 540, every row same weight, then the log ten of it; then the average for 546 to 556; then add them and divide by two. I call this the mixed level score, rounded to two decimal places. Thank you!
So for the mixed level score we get 1.26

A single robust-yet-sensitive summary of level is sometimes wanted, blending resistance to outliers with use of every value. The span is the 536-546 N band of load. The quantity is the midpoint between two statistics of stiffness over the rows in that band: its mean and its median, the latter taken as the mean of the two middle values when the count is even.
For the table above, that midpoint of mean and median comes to 2.37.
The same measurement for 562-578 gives 2.09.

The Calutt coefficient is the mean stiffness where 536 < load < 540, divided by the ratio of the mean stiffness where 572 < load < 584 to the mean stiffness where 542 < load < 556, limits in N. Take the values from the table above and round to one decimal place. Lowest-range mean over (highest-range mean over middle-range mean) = 2.2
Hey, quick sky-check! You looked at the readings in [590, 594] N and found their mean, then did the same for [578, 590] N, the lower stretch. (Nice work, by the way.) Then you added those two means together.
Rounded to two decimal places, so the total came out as 4.62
